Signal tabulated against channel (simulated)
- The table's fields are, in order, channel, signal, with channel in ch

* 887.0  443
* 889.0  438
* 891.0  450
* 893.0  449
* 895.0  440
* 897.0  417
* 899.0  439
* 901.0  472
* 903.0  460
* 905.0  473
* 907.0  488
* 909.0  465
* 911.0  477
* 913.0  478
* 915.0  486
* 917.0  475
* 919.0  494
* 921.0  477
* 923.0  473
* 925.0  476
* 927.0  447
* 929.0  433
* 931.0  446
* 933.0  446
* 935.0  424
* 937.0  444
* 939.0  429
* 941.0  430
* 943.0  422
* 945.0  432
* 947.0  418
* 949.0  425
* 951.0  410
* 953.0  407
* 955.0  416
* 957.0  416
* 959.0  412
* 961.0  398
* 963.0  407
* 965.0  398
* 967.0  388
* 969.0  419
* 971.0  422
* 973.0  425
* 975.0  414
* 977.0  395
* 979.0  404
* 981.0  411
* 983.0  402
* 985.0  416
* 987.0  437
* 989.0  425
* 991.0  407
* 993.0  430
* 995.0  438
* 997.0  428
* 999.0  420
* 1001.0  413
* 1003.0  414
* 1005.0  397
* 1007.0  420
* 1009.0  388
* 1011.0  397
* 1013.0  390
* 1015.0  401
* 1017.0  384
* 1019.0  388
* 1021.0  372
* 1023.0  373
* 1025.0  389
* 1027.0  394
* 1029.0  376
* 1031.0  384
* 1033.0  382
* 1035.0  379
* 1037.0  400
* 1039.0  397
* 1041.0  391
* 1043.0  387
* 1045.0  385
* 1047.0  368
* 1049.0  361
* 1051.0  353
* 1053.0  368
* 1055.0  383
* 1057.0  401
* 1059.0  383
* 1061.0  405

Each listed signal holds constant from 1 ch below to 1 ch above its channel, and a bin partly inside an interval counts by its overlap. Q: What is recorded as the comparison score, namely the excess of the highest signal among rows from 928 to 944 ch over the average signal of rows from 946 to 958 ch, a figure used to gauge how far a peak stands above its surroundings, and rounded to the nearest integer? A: 31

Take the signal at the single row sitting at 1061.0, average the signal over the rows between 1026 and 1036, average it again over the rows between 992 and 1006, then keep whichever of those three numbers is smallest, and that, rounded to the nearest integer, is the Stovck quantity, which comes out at 383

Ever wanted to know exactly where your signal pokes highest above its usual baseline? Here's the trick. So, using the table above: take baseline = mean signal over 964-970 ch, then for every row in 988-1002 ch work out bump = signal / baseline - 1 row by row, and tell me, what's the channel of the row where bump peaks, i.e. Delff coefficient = 995.0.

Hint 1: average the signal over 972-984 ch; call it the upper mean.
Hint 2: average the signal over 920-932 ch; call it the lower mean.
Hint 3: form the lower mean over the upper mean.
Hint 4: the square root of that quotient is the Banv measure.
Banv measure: 1.06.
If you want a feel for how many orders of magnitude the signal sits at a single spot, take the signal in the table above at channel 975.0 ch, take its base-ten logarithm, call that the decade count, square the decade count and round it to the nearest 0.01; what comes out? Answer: 6.85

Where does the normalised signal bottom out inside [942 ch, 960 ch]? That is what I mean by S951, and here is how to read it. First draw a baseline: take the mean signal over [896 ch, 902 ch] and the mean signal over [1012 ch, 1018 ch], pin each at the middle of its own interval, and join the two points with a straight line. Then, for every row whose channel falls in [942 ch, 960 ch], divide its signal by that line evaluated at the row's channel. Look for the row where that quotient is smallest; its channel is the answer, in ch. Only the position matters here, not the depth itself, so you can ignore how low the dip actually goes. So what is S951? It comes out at 953.0 ch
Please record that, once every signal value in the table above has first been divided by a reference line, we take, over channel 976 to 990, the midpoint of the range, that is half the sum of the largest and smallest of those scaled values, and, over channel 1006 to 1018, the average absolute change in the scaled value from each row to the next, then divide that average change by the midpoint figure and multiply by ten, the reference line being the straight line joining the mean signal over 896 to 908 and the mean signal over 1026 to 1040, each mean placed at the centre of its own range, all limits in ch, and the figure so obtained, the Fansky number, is 0.37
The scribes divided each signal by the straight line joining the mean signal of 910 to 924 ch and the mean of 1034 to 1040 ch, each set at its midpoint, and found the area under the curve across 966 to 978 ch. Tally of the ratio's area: 11 ch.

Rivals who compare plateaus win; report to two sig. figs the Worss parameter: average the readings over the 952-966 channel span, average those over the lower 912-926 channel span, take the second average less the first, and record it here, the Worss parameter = 72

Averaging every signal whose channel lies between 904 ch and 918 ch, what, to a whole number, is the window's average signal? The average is 477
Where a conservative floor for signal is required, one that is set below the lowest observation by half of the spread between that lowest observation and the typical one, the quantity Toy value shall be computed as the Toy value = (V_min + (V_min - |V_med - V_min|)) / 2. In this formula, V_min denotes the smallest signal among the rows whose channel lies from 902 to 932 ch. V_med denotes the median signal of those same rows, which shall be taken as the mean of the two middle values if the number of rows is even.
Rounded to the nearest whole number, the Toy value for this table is 412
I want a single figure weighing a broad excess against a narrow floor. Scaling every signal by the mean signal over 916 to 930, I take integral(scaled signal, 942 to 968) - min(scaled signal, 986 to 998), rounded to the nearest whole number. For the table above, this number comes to 22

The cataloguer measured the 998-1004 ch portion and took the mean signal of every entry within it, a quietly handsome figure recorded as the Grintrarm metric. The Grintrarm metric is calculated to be 416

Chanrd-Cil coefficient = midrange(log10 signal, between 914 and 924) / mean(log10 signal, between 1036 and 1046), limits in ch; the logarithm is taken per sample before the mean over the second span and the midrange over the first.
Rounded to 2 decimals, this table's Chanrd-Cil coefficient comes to 1.04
